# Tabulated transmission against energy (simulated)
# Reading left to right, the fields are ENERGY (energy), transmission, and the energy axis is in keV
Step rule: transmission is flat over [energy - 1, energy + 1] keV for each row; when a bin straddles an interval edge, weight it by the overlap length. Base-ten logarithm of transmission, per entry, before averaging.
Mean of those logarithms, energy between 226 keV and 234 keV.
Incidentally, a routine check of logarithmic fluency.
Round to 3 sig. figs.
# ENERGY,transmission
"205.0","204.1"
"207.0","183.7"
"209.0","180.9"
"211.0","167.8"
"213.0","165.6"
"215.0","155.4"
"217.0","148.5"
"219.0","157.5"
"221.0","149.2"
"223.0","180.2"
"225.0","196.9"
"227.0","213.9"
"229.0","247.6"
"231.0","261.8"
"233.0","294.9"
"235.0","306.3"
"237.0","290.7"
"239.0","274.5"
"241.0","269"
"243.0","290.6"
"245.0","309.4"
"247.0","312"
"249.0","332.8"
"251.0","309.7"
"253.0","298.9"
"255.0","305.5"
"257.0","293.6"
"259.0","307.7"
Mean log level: 2.40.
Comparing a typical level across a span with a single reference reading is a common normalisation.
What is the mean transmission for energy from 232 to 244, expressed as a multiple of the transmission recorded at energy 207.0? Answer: 1.57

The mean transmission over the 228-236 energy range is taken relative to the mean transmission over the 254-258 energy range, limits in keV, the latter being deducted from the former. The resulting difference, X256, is -22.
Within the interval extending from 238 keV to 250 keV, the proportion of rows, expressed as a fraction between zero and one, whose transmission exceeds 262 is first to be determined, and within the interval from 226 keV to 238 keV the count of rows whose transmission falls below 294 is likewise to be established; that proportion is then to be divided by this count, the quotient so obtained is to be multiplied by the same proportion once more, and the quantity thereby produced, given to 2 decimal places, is 0.25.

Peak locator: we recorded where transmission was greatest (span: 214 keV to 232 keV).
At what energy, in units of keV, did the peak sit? 231.0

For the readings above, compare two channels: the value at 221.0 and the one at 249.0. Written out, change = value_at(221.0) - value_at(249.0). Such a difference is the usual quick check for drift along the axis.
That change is -184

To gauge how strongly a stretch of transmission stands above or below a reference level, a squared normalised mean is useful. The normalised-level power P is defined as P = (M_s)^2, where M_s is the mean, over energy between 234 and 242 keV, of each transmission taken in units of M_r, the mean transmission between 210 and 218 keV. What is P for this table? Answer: 3.2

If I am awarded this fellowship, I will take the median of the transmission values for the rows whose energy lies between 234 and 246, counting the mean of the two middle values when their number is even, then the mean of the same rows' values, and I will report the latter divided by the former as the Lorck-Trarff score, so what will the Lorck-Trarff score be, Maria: 1.00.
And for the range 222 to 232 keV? 1.03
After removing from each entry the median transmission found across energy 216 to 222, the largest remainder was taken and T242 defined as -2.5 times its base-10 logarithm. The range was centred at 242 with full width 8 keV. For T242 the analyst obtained -5.5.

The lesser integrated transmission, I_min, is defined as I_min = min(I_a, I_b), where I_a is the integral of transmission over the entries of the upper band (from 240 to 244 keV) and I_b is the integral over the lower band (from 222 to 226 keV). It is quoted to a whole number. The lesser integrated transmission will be 754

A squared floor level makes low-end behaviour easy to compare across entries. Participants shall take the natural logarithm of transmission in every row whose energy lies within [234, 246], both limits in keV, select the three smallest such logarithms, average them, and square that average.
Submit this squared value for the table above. 32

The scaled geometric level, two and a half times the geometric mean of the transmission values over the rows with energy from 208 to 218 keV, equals 408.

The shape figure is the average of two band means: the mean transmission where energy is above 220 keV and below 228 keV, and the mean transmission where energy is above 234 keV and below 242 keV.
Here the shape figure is 235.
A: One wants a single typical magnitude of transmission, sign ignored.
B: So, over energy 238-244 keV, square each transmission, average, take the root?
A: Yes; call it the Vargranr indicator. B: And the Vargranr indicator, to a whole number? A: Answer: 278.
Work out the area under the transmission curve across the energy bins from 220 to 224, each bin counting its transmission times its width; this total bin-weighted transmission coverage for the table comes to 659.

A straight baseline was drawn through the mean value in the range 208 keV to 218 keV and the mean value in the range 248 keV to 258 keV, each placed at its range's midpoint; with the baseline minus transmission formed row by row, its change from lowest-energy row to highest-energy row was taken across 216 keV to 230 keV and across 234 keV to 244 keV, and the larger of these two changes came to 45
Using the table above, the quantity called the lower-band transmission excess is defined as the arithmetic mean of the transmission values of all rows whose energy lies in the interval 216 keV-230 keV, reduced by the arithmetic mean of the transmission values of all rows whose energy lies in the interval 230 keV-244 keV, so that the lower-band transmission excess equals -99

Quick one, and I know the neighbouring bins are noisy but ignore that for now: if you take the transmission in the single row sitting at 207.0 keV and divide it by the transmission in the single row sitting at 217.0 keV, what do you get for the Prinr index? 1.2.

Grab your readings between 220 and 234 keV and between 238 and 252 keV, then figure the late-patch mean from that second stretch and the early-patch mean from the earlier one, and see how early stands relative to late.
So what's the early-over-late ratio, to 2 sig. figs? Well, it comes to 0.74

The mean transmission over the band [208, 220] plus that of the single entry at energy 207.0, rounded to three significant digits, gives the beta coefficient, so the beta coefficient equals 346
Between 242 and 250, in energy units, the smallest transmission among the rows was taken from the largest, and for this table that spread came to 42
